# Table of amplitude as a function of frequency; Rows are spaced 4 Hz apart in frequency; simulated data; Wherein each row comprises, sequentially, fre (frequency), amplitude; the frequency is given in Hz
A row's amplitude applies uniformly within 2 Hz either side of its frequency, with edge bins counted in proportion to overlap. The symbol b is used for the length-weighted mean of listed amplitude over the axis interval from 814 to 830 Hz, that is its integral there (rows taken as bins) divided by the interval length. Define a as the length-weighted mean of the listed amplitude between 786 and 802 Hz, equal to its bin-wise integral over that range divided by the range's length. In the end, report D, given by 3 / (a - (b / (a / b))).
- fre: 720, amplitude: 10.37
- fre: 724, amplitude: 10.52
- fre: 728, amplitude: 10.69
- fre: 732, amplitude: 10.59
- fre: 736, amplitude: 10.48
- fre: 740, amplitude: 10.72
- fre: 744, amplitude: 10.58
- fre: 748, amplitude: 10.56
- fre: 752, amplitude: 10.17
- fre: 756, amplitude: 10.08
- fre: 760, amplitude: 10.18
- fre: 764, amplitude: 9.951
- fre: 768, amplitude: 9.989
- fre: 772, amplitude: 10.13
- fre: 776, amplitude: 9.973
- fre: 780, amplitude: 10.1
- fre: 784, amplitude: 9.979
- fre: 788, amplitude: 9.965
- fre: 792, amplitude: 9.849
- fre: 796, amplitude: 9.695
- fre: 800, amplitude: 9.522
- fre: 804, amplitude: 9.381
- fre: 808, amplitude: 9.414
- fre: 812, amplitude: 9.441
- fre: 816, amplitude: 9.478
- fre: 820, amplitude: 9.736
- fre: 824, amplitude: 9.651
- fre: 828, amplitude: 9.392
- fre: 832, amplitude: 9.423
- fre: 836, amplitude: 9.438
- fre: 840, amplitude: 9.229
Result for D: 8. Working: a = 9.8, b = 9.6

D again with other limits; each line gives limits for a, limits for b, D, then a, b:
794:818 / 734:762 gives -2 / 9.5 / 10.4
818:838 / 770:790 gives -3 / 9.5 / 10.0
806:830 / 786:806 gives -9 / 9.5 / 9.7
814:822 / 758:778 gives -3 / 9.6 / 10.0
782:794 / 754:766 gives -11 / 9.9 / 10.1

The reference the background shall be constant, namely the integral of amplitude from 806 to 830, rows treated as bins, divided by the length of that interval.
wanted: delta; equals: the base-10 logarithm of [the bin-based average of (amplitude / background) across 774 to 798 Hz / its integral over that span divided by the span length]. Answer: 0.02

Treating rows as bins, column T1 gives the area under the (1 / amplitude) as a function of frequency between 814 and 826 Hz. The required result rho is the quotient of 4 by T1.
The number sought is 3.2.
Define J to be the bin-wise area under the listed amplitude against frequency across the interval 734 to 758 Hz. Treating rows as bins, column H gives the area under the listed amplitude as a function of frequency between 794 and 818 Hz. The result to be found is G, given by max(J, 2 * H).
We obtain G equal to 455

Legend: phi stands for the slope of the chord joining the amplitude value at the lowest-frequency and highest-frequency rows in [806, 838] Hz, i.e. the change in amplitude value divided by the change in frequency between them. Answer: 0.001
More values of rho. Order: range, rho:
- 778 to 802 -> 1.6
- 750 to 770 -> 2.0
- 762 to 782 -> 2.0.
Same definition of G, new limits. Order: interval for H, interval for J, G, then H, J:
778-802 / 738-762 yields 473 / 236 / 249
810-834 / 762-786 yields 457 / 228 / 240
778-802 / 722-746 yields 473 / 236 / 254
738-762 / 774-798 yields 498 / 249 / 238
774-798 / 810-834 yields 476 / 238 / 228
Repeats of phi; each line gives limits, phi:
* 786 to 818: -0.017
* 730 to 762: -0.015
